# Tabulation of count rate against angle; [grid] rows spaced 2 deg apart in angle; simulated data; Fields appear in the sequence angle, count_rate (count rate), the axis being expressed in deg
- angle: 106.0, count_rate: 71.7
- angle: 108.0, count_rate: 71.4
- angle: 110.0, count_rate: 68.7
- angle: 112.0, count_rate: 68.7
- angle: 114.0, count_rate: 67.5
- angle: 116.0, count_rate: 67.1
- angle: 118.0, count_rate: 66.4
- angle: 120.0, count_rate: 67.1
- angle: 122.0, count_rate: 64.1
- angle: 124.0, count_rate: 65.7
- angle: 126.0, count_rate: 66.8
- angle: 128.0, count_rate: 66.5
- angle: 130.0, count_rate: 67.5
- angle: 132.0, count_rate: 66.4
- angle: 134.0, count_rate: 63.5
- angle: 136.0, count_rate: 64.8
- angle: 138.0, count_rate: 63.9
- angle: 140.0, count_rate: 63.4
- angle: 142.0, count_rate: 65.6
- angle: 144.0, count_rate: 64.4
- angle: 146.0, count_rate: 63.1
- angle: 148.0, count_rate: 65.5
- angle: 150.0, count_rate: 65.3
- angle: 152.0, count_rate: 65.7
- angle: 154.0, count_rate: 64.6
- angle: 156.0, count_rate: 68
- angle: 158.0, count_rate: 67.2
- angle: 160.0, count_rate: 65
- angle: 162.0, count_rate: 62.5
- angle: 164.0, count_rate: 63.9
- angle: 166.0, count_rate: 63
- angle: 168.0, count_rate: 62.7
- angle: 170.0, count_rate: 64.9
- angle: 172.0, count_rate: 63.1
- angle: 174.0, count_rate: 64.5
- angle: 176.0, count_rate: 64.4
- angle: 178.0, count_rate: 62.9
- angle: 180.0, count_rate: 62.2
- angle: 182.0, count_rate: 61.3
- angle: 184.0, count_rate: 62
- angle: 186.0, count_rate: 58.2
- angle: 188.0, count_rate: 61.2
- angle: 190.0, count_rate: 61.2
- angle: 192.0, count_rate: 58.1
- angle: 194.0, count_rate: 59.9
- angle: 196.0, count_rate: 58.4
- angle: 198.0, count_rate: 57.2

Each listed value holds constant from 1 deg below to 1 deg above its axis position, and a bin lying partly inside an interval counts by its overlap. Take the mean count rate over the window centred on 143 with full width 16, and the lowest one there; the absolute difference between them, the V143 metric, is 1.4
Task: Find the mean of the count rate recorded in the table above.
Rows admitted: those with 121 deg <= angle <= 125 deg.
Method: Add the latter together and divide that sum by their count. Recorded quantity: 64.9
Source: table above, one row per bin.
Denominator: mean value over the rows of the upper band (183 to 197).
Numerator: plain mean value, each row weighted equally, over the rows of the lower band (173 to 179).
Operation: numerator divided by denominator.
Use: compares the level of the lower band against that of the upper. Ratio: 1.07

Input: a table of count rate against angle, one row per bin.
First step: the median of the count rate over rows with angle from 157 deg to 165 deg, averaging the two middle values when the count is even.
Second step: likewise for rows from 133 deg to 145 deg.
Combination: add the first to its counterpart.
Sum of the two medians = 129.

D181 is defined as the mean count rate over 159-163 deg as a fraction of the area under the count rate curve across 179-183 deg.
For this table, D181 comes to 0.258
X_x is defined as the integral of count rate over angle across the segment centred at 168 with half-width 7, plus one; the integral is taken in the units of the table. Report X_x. 890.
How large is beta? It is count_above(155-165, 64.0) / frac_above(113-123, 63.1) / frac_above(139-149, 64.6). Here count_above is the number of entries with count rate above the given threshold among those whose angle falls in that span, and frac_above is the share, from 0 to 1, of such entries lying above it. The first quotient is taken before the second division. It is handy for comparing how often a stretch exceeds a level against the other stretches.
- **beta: 7.5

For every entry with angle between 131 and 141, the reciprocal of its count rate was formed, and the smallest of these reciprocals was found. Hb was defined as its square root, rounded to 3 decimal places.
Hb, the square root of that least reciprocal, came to 0.123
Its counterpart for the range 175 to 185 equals 0.125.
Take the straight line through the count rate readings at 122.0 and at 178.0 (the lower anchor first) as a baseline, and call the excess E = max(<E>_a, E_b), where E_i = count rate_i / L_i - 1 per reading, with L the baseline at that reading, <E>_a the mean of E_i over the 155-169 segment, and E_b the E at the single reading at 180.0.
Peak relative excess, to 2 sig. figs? 0.022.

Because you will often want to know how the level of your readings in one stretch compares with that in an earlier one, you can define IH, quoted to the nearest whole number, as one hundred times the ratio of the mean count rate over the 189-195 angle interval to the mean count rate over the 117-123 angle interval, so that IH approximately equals 91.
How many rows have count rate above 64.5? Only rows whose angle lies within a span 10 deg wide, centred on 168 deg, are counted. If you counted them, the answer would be 1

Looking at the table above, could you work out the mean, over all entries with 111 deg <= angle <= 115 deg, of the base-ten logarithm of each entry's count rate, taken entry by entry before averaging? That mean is 1.83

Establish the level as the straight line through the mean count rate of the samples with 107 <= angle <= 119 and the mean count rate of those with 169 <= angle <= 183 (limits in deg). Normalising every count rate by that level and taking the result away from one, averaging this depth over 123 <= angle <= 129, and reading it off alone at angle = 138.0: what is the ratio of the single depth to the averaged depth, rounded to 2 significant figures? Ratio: 2.6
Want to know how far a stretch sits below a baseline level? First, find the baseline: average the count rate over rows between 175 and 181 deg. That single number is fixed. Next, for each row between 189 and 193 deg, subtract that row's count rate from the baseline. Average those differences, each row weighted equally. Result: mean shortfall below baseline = 3.5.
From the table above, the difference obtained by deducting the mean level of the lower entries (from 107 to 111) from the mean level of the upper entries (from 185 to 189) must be -10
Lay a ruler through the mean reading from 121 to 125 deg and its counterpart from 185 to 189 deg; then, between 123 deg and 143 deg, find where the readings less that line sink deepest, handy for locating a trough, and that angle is 134.0 deg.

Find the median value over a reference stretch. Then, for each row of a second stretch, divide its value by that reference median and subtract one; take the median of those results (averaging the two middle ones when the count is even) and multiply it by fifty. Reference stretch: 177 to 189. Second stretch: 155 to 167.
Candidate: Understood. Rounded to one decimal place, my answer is 2.3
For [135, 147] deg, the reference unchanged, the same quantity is 2.0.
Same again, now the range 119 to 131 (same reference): 4.1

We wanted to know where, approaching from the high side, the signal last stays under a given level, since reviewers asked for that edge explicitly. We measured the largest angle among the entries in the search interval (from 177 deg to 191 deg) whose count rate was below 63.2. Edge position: 190.0 deg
